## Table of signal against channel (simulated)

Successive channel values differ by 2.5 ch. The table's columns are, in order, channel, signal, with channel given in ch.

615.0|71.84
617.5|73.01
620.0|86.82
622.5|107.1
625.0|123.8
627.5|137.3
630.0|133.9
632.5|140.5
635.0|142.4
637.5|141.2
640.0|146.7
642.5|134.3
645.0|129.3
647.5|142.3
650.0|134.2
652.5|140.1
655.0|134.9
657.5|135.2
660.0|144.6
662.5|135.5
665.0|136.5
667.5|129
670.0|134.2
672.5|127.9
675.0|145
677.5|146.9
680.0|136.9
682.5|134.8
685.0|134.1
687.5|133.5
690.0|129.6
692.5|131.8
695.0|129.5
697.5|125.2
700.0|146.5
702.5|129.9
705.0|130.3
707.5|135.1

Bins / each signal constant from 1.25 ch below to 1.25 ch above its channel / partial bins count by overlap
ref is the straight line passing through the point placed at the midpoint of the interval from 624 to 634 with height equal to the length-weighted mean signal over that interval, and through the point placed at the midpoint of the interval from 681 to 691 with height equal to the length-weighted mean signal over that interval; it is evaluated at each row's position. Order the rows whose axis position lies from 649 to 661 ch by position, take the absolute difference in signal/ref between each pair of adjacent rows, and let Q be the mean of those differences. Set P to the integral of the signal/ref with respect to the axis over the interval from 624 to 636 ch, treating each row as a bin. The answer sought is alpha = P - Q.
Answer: 12.1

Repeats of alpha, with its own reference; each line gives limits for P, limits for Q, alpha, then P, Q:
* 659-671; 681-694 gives 12.2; 12.2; 0.01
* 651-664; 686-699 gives 13.4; 13.4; 0.02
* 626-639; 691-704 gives 13.4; 13.4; 0.08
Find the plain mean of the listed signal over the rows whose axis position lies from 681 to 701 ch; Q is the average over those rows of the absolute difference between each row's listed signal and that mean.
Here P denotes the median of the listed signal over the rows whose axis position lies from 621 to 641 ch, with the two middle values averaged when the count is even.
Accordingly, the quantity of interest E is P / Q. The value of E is 34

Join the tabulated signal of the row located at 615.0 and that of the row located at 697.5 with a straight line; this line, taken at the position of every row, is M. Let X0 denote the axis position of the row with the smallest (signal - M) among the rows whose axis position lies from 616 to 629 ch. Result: 617.5 ch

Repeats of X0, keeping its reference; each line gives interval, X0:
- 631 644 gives 642.5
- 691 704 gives 697.5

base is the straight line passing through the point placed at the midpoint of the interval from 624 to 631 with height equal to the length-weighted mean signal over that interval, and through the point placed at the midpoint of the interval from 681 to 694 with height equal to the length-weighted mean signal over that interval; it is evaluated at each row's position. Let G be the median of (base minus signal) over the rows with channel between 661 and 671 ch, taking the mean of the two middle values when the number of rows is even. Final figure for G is -2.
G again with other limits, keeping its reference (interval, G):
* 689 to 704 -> 3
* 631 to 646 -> -9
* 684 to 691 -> -1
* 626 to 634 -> -5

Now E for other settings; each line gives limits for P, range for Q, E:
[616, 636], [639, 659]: 29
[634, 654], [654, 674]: 43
